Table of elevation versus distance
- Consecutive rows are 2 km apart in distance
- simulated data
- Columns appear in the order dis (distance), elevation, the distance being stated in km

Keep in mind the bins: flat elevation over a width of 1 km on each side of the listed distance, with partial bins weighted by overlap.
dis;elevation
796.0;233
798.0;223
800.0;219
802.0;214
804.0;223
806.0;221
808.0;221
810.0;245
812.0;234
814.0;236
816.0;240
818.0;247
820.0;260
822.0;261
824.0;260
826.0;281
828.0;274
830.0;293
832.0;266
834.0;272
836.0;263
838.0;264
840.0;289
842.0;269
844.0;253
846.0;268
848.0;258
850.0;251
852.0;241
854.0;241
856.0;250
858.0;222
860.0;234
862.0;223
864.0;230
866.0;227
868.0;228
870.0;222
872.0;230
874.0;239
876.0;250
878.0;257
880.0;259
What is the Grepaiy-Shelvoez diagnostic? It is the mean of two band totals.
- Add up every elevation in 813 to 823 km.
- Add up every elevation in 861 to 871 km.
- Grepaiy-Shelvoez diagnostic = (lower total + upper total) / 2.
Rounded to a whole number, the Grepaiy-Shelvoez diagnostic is 1187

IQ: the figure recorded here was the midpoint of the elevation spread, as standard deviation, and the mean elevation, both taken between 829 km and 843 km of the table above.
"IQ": 143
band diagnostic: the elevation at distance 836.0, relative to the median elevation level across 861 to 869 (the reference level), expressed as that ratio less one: 0.16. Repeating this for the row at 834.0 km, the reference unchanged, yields 0.20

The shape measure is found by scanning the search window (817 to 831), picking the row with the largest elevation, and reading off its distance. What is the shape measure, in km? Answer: 830.0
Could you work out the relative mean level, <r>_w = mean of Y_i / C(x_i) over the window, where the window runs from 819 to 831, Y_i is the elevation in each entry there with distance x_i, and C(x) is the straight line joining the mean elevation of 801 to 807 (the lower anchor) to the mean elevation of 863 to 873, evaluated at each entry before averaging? 1.22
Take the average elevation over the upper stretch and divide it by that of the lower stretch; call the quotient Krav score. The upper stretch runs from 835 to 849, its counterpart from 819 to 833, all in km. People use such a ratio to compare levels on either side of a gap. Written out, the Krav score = 0.98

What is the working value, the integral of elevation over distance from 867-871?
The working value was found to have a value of 900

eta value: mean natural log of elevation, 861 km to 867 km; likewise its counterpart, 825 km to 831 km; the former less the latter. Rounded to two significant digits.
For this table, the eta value -0.22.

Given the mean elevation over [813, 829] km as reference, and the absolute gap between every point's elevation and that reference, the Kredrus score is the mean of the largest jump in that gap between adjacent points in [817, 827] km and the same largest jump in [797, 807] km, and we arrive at 15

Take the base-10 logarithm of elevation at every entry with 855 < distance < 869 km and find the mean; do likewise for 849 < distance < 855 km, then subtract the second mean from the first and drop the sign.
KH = 0.03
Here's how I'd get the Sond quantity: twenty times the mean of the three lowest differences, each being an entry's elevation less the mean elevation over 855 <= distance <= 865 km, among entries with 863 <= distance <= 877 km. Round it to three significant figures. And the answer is -123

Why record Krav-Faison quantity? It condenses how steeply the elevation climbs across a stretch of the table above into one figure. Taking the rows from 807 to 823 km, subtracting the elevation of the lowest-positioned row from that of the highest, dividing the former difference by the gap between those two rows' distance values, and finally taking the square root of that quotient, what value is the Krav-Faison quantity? 1.7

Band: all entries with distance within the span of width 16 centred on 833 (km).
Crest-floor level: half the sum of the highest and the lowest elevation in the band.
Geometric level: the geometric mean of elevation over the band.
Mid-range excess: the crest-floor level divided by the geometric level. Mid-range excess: 1.01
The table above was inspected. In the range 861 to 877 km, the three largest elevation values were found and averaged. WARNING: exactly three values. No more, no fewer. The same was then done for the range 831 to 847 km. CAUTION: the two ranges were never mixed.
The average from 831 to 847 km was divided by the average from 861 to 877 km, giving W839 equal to 1.15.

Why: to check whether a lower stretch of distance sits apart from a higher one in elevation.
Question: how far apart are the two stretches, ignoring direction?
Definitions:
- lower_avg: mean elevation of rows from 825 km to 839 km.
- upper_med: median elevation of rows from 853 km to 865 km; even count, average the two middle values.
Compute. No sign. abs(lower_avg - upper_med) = 41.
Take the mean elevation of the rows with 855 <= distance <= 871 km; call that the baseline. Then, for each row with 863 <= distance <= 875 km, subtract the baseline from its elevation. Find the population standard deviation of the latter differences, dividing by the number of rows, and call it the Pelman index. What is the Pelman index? 5.1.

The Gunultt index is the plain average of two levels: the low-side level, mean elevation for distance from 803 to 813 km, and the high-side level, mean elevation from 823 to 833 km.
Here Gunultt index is 252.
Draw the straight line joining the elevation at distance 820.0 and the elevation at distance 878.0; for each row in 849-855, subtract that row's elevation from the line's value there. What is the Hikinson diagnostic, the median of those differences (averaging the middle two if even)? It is 17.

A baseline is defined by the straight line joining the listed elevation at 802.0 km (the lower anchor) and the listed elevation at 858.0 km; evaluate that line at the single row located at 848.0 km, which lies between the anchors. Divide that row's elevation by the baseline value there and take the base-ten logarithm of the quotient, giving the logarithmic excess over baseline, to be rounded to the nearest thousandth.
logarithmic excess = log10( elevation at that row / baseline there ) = 0.068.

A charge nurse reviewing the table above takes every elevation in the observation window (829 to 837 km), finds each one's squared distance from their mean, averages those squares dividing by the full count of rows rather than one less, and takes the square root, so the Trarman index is 11.7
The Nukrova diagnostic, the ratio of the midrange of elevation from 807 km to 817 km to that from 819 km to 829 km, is 0.86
